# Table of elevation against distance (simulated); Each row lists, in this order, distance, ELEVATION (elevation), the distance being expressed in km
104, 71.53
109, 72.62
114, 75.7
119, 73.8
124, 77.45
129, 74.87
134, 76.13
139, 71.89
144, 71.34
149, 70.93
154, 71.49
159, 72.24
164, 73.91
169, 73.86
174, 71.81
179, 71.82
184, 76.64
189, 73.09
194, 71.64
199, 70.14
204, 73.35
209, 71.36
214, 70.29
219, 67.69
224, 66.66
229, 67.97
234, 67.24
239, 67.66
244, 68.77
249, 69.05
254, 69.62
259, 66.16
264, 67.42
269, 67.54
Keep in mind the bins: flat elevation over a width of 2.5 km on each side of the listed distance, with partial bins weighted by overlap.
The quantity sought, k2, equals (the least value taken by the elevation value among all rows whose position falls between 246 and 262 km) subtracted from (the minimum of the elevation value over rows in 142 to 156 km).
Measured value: 4.8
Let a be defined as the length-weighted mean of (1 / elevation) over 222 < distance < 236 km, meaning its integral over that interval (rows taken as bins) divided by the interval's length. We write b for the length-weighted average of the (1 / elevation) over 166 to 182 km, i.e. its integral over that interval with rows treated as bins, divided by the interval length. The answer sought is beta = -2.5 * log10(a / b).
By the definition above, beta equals -0.08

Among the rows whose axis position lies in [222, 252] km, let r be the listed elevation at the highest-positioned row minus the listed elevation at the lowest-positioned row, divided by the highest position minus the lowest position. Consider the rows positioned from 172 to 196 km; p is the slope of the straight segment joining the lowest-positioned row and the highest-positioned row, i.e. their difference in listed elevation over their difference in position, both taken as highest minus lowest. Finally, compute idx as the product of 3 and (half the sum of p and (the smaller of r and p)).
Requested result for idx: 0.0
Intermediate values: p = -0.01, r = 0.10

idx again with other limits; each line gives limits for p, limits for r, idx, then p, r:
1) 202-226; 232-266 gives -1.0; -0.33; 0.01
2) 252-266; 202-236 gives -0.7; -0.22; -0.20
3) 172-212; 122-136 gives -0.2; -0.01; -0.13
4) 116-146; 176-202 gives -0.3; -0.10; -0.08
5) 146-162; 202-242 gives 0.0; 0.13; -0.16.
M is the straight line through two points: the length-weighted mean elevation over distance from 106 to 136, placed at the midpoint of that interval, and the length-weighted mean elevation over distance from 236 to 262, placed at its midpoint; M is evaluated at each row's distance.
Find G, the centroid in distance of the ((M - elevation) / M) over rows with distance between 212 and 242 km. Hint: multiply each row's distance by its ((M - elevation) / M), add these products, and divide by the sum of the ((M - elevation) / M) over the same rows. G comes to 227.6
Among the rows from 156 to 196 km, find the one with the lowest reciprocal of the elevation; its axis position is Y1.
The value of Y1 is 184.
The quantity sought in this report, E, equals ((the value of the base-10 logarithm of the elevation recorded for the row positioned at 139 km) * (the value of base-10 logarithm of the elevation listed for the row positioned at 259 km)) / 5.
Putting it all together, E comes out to 0.676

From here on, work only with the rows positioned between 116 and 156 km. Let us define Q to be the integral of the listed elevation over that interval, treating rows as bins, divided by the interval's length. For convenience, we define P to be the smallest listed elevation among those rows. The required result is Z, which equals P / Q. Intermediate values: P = 70.93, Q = 73.5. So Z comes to 0.965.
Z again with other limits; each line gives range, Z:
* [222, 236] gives 0.990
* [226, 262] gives 0.972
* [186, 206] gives 0.972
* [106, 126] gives 0.972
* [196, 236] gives 0.961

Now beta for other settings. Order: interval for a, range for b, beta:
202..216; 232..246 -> 0.06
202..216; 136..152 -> 0.00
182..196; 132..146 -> 0.01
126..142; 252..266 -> 0.10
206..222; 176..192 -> -0.06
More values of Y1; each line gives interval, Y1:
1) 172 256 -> 184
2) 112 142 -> 124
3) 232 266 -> 254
